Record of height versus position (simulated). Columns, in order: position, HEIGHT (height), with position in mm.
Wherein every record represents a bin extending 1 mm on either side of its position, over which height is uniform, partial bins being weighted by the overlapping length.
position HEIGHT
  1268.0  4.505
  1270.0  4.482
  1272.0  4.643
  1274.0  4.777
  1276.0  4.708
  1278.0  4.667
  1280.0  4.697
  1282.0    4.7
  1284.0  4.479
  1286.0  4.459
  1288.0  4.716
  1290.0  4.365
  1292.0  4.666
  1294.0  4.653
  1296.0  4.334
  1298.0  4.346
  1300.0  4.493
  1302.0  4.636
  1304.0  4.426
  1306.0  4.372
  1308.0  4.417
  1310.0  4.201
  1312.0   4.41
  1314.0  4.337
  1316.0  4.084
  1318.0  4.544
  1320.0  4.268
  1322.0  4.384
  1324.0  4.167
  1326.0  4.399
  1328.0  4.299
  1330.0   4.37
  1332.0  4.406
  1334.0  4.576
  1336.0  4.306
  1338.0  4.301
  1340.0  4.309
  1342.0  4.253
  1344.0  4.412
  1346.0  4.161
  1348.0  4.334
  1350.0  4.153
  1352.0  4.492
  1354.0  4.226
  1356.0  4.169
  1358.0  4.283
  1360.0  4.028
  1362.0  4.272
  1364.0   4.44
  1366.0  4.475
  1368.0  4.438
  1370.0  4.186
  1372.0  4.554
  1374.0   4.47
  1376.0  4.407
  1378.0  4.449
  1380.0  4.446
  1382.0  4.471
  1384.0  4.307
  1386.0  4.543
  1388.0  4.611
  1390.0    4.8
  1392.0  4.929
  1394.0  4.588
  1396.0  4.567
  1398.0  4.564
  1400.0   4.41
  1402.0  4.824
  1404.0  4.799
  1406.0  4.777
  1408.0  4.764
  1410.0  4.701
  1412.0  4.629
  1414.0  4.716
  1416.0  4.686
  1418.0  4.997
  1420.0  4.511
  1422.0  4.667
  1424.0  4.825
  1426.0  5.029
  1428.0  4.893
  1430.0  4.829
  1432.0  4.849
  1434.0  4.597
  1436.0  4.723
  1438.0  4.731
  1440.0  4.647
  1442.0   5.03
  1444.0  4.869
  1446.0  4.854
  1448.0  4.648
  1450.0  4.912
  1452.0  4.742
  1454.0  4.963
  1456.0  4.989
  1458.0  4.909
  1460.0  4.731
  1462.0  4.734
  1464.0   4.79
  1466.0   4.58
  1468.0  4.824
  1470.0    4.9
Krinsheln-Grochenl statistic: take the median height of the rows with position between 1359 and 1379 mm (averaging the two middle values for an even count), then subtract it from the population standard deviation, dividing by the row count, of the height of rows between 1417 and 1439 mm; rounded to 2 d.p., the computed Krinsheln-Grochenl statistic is -4.29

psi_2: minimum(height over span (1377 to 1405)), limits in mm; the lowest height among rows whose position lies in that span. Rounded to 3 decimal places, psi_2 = 4.307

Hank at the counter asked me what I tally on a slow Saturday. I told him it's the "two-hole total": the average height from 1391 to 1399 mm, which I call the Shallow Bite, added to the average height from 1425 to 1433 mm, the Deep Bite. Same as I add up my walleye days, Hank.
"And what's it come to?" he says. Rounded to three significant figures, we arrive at 9.56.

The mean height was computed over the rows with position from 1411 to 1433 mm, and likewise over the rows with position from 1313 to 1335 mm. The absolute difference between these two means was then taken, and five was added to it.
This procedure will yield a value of 5.44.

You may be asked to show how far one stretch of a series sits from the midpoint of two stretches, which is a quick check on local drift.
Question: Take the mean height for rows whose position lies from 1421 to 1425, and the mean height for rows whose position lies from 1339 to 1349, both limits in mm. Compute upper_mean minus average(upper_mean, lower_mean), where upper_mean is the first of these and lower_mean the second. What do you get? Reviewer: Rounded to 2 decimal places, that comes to 0.23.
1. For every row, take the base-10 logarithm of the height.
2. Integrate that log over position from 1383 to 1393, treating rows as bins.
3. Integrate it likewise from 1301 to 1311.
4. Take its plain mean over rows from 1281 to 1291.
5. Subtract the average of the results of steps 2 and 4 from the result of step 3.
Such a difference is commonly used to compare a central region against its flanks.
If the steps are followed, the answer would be 2.78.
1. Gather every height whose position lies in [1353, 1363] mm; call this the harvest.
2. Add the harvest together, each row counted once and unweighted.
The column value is 21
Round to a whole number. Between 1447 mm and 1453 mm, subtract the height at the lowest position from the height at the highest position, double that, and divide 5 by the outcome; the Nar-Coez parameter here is 27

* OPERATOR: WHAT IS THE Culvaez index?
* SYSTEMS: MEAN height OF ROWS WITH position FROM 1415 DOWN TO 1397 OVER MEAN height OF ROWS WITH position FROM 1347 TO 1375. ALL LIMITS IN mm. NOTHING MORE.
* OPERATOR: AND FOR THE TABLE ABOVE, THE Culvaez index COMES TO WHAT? 1.08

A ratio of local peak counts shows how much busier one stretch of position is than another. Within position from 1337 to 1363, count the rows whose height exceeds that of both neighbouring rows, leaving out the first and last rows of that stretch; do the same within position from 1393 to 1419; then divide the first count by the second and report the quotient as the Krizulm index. 2.50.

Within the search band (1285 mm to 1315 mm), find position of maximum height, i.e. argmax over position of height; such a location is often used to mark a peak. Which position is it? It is 1288.0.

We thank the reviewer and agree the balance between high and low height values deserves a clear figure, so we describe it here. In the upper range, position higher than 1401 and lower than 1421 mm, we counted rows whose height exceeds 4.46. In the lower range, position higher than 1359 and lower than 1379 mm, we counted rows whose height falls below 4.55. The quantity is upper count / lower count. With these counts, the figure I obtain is 1.1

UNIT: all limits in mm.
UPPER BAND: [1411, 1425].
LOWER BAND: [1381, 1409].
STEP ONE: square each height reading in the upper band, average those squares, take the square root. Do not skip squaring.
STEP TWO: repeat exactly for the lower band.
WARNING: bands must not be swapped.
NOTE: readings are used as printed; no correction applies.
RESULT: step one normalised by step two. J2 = 1.02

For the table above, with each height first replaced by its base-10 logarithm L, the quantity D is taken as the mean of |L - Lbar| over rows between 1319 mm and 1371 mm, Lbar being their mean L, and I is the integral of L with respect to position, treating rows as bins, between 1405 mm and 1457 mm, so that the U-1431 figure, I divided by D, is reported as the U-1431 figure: 3530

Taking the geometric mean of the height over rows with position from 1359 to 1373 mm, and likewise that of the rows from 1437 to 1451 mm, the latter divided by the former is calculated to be 1.11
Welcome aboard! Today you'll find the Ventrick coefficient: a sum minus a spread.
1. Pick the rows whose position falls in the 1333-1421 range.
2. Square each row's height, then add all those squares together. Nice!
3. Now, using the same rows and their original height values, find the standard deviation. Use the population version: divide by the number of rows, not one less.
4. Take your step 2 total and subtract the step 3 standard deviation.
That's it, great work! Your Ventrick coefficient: 887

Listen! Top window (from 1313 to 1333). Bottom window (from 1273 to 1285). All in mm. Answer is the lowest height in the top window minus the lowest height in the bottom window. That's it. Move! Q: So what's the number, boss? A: -0.4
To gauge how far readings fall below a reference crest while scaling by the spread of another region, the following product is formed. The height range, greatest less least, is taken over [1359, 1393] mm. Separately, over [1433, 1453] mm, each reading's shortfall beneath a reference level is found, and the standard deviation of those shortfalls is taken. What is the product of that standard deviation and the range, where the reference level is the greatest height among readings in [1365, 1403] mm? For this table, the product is 0.12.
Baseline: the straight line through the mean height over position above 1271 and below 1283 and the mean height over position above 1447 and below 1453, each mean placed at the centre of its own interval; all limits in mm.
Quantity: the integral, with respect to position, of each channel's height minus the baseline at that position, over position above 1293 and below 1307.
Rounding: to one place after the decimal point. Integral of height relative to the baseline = -3.4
